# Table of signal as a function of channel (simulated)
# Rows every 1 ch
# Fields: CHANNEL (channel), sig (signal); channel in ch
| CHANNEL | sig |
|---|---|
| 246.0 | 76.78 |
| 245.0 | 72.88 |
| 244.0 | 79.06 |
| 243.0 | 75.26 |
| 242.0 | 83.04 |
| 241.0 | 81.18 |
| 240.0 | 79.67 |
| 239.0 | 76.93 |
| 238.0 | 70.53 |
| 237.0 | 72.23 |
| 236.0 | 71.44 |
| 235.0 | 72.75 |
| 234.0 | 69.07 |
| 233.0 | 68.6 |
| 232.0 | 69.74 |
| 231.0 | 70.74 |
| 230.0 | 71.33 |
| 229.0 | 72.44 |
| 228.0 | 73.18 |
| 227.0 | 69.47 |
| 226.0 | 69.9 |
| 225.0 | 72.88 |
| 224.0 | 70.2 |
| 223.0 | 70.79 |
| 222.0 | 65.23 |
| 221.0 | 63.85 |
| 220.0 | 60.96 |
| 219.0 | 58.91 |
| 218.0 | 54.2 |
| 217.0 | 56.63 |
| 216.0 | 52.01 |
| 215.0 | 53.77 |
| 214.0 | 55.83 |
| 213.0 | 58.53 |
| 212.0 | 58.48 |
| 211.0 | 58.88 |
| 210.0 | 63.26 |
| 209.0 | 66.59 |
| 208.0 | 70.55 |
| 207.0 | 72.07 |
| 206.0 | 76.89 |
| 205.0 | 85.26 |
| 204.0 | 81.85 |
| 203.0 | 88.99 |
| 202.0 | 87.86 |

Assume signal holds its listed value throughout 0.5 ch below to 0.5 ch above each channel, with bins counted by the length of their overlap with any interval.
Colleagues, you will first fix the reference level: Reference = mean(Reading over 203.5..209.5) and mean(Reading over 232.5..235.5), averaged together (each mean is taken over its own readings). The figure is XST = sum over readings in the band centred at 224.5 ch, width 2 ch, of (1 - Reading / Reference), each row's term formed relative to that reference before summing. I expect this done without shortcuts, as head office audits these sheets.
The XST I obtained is 0.0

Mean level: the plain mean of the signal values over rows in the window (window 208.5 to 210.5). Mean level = 65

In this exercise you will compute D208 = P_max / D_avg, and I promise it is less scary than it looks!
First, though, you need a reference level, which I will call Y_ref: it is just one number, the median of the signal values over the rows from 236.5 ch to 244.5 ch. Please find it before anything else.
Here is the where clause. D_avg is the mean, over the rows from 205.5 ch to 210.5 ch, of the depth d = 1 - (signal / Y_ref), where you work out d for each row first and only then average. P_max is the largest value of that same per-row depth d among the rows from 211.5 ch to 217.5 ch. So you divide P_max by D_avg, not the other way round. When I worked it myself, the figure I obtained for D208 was 3.2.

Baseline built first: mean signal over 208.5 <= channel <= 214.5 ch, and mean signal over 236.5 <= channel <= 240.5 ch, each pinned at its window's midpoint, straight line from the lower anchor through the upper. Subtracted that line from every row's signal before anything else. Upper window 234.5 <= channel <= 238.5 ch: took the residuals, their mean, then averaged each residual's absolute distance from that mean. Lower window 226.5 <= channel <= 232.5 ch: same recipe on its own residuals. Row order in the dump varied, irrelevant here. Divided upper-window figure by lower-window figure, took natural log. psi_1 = -0.36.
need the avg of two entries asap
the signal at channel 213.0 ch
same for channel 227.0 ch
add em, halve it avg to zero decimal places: 64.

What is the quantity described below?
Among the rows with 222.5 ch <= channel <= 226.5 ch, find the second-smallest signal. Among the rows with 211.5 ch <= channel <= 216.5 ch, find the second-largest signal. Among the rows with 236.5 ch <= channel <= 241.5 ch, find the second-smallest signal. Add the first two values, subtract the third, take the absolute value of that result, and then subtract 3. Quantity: 53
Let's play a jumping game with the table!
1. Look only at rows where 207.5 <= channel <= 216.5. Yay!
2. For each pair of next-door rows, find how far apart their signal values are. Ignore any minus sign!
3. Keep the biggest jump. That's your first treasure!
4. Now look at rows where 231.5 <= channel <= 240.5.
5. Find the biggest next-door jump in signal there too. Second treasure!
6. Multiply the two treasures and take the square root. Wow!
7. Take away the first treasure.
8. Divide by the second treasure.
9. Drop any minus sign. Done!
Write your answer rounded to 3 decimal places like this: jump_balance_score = 0.143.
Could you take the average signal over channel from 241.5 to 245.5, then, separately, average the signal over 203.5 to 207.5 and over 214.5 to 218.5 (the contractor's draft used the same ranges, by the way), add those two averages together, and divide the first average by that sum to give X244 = 0.58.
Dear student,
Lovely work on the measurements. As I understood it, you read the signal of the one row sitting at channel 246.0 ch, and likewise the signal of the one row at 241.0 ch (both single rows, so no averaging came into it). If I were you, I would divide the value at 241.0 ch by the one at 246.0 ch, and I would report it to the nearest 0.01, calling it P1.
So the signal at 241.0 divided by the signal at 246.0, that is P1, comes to 1.06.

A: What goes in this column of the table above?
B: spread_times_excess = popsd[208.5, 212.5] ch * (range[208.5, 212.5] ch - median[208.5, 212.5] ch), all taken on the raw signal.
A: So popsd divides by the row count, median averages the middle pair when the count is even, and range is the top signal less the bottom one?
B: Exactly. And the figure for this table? -177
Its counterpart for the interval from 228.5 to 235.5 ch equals -99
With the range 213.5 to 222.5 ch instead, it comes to -189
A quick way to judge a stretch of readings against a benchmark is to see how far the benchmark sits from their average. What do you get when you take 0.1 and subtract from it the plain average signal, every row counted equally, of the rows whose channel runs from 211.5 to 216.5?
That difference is -56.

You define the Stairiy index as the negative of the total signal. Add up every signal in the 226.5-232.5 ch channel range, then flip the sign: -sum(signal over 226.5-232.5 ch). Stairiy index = -427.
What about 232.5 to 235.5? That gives -210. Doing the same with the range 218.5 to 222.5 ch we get -249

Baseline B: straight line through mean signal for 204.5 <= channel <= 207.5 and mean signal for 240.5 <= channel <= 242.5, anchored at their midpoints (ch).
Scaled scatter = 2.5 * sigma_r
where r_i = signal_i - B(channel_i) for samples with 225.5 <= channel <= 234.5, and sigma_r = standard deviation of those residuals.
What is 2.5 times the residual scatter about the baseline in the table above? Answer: 4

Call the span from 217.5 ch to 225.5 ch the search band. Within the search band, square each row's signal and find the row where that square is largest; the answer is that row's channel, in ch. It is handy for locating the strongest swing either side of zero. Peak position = 225.0 ch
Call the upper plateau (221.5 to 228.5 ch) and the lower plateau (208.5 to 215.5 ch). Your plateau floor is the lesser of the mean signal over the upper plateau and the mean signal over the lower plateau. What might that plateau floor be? 59.3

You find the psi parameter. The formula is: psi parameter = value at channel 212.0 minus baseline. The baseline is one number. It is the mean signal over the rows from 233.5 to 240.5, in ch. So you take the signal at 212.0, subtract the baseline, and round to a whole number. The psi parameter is -15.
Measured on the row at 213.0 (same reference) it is -15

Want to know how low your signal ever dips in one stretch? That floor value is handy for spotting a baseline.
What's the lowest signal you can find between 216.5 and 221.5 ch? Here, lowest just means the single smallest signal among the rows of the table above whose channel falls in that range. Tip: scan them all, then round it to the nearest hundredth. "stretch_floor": 54.20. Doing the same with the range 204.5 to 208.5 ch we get 70.55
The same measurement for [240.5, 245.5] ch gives 72.88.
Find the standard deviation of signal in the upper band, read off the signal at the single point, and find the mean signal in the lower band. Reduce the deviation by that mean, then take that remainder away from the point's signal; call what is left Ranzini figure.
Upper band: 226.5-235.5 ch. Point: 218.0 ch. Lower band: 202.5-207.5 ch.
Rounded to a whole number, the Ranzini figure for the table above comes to 134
